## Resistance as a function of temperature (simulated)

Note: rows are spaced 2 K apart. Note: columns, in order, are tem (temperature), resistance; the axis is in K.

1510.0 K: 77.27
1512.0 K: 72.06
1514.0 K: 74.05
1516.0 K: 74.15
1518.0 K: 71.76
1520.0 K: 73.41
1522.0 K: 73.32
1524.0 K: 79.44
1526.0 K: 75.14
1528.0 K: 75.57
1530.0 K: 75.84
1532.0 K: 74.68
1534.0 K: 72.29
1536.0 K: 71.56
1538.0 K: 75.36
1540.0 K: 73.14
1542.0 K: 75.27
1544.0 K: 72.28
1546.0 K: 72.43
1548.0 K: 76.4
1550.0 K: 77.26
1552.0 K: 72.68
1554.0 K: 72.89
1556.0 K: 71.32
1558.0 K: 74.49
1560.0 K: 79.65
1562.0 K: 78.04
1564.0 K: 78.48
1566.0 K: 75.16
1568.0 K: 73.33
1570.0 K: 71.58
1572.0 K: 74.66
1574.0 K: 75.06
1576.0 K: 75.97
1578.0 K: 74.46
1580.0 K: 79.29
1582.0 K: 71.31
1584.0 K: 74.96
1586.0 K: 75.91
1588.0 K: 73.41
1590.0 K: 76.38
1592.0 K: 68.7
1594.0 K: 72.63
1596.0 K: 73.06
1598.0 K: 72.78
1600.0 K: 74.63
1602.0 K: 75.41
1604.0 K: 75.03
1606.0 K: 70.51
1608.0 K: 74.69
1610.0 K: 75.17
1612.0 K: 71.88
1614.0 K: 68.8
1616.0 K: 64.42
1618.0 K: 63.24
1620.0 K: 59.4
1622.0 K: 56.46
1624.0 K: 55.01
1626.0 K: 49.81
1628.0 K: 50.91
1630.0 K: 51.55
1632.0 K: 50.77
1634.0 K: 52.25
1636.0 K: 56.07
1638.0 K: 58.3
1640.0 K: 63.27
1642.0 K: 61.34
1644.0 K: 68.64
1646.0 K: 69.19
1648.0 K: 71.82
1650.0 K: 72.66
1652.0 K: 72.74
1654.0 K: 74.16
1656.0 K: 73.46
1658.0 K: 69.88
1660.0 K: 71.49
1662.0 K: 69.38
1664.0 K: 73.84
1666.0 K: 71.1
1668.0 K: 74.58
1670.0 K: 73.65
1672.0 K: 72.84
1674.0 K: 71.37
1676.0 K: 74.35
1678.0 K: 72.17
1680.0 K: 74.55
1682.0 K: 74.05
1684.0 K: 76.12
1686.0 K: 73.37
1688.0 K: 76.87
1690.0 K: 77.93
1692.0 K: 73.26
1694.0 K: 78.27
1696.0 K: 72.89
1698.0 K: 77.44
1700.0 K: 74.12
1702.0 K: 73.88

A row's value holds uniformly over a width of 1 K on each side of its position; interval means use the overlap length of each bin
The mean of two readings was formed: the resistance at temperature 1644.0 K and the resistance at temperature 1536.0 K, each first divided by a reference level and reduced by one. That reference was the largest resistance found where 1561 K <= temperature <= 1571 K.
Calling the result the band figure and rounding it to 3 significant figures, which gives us -0.107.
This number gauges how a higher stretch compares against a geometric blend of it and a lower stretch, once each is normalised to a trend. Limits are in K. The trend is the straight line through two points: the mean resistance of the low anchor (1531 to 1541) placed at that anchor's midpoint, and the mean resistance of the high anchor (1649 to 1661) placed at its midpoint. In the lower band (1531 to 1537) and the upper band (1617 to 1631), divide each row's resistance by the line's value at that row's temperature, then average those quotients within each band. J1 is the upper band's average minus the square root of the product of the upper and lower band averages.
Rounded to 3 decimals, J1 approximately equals -0.108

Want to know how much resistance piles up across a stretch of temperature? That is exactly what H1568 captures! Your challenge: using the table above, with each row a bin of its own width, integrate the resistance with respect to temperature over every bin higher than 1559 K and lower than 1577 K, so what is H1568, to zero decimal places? 1364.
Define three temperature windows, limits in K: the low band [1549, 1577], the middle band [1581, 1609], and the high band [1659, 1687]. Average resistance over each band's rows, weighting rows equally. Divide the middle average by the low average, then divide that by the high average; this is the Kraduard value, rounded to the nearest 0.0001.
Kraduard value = 0.0134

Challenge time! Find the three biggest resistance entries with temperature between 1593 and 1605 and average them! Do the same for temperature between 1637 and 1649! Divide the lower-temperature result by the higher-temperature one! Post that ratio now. 1.07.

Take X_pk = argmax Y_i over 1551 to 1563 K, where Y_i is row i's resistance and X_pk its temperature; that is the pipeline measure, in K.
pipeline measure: 1560.0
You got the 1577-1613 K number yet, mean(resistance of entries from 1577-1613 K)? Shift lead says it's 73.9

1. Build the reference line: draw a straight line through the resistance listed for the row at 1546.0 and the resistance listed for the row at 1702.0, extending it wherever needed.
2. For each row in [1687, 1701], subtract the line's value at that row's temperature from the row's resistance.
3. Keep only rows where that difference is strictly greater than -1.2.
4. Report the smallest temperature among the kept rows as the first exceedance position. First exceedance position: 1688.0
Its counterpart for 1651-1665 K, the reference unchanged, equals 1652.0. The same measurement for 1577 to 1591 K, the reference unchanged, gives 1578.0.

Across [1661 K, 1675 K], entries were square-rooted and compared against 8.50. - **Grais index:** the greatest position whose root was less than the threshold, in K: 1674.0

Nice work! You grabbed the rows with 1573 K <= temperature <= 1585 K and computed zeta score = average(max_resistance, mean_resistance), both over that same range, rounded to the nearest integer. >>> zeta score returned 77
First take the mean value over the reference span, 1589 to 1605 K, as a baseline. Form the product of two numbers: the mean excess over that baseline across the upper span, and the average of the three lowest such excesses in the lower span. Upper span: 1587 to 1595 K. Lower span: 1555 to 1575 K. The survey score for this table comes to 1.2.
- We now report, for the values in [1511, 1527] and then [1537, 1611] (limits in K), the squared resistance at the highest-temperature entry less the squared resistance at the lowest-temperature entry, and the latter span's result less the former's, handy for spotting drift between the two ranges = -482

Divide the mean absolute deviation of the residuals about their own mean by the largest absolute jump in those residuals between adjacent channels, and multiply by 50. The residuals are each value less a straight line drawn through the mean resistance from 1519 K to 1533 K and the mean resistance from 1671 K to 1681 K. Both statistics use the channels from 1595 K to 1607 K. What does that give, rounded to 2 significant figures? 16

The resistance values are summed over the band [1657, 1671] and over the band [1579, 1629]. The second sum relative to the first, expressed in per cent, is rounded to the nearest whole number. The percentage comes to 342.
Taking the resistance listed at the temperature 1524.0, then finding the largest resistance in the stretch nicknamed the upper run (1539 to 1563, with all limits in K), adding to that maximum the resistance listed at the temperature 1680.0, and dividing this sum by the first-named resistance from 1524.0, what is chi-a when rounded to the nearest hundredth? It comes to 1.94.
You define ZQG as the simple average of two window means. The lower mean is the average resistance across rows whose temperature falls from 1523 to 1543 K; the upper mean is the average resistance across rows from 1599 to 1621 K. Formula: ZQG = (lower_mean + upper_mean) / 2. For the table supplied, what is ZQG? 72.6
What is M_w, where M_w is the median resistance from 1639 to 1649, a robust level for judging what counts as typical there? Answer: 69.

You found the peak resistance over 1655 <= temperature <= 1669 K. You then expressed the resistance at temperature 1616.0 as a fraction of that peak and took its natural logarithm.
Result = -0.15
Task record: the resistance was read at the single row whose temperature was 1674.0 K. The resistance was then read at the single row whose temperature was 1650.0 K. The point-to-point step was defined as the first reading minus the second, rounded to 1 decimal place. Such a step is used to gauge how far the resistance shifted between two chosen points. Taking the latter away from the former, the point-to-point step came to -1.3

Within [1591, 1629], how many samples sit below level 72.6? 11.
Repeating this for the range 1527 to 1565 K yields 5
